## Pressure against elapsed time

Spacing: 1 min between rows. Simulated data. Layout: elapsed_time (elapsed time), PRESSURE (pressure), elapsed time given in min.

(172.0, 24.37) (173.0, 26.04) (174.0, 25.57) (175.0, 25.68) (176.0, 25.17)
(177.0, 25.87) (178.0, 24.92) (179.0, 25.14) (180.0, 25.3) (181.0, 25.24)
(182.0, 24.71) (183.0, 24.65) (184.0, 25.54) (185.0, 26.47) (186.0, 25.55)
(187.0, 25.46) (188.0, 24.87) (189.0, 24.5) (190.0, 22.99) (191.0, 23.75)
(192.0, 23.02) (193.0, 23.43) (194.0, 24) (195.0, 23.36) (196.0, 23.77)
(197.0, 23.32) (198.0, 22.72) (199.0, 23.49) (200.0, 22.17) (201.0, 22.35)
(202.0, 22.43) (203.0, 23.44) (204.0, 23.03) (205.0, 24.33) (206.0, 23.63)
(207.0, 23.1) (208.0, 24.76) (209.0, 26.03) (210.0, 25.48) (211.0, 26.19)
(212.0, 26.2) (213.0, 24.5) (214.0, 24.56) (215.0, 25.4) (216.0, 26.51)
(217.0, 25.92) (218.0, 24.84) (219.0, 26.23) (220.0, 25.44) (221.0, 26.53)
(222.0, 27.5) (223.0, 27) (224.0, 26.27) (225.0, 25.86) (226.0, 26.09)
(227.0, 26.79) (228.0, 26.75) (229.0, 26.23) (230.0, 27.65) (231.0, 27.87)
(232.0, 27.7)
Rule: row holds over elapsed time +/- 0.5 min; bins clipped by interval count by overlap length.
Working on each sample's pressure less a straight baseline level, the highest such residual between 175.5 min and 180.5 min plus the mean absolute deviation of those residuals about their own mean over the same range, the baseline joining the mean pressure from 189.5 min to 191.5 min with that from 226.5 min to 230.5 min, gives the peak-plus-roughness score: 4.04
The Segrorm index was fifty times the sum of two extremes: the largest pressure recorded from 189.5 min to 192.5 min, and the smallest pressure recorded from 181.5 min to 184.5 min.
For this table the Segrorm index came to 2420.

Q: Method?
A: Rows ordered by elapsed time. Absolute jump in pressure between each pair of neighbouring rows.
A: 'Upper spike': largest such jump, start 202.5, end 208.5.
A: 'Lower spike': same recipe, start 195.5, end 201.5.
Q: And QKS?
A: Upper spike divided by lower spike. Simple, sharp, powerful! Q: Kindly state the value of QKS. 1.3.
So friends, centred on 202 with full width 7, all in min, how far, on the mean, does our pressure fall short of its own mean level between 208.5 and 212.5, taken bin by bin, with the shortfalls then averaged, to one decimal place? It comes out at 2.9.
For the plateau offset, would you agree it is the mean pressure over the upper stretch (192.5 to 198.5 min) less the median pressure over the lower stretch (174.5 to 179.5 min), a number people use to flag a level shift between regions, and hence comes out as -1.7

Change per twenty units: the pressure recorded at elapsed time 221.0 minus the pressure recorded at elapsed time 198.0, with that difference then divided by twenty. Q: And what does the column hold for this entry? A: 0.19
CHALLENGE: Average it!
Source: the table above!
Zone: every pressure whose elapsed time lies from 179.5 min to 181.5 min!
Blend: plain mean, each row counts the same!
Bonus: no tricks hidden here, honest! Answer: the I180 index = 25.3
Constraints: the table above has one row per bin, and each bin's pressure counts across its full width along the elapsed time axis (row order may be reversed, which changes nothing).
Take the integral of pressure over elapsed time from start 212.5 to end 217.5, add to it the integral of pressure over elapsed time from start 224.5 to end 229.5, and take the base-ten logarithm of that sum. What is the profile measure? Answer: 2.41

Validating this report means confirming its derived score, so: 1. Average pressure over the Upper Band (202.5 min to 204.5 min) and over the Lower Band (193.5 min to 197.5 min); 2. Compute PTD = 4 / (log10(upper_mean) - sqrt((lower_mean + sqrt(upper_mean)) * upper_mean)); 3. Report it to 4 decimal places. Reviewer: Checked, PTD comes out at -0.1644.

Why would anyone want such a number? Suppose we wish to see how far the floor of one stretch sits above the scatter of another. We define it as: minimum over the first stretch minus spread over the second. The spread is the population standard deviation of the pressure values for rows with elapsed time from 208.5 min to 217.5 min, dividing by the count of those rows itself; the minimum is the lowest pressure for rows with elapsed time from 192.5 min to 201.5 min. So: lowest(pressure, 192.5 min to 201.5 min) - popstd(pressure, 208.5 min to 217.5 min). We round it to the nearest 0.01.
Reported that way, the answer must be 21.49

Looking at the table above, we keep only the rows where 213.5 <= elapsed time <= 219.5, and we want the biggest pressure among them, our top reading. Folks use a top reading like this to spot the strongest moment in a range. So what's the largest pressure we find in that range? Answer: 26.51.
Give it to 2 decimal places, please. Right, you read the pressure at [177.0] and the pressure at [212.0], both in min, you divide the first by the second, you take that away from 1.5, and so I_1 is 0.51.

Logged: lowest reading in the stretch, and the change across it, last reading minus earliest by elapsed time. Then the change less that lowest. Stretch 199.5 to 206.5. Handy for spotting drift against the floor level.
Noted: -20.7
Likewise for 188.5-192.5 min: -24.5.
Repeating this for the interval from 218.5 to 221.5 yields -25.1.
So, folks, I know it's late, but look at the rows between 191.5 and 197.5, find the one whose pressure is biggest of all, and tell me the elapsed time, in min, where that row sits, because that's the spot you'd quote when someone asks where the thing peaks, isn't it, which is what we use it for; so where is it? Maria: 194.0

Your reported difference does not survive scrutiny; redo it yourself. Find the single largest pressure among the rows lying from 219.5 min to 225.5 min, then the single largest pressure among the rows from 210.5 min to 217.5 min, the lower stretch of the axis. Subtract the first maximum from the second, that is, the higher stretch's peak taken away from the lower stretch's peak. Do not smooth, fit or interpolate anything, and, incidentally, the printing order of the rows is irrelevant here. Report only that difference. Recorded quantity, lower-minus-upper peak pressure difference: -1.0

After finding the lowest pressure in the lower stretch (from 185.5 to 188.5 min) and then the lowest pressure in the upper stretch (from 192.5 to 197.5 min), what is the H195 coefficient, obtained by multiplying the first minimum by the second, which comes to 580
